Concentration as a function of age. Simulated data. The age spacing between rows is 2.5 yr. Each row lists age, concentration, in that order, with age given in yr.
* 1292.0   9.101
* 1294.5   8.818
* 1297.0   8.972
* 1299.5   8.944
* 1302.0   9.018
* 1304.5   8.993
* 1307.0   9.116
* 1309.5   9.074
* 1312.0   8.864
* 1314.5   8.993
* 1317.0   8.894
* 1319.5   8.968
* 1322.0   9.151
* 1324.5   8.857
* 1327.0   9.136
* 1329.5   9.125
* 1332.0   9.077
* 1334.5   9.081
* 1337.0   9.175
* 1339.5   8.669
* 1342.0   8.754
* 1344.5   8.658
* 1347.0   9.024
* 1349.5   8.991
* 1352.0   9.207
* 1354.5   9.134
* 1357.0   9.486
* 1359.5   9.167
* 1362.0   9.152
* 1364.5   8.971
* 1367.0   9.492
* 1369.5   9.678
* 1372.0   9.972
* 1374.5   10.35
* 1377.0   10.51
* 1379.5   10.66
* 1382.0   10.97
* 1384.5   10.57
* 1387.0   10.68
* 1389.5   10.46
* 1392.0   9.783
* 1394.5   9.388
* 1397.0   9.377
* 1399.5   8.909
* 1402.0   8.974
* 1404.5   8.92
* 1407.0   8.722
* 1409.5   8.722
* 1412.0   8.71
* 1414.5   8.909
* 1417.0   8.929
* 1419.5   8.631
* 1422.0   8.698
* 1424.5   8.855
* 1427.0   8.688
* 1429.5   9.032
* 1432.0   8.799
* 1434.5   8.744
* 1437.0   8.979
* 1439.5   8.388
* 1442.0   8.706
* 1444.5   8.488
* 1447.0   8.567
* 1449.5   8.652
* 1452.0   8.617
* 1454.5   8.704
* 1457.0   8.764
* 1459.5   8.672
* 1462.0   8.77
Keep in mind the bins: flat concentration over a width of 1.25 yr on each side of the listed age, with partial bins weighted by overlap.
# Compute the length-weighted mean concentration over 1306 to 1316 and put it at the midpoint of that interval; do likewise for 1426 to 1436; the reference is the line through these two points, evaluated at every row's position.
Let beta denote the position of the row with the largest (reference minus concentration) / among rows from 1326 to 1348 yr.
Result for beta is 1344.5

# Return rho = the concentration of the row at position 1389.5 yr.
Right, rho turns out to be 10.46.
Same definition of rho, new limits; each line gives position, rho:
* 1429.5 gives 9.032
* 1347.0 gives 9.024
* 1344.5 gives 8.658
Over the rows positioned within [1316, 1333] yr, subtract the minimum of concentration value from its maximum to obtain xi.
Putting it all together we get 0.29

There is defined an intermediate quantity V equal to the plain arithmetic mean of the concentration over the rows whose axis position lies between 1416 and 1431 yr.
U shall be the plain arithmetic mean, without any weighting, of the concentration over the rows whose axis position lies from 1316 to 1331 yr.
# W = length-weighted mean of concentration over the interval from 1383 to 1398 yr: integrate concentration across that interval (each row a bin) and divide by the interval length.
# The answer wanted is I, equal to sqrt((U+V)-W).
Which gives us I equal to 2.8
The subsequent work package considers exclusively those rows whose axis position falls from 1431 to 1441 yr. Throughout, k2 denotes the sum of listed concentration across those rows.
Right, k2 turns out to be 34.9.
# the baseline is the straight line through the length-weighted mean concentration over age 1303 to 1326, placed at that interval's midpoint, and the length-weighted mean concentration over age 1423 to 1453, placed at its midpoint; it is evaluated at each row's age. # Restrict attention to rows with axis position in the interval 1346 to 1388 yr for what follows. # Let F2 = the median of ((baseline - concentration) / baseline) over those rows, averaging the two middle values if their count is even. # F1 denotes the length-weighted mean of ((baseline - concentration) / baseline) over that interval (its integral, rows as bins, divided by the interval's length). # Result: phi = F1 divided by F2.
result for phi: 1.44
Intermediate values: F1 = -0.10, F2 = -0.070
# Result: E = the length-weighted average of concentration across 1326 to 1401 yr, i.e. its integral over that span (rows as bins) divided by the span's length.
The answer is 9.52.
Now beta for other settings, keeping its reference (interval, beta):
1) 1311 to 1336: 1312.0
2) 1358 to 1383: 1364.5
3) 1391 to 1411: 1407.0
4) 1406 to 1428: 1419.5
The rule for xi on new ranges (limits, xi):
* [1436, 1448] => 0.59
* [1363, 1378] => 1.54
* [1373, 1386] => 0.62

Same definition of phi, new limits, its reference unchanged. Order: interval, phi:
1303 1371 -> 1.25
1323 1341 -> 0.47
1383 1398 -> 0.96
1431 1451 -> 2.97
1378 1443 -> 3.37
